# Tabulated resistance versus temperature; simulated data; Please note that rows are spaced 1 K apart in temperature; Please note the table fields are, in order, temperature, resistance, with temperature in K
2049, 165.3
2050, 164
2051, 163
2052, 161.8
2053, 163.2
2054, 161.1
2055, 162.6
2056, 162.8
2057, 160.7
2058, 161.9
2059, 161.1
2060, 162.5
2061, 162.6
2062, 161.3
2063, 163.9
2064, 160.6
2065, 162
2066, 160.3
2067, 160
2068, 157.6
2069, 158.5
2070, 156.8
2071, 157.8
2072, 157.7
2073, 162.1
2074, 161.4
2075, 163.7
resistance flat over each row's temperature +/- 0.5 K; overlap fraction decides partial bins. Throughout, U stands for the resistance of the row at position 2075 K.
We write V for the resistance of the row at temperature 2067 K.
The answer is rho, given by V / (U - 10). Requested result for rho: 1.04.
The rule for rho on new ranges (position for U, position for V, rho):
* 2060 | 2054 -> 1.06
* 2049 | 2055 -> 1.05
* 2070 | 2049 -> 1.13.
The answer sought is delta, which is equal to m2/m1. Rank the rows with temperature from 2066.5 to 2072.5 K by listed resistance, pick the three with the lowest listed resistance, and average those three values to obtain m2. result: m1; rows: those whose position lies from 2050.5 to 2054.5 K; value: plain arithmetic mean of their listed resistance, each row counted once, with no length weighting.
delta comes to 0.97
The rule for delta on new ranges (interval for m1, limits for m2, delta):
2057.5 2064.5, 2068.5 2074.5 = 0.97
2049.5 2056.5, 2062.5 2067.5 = 0.99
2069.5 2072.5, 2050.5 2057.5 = 1.02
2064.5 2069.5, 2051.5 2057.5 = 1.01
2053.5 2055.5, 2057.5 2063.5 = 1.00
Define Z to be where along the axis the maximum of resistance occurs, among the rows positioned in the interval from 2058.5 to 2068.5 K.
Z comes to 2063 K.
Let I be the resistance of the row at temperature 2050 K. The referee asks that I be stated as 164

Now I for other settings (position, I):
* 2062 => 161.3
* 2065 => 162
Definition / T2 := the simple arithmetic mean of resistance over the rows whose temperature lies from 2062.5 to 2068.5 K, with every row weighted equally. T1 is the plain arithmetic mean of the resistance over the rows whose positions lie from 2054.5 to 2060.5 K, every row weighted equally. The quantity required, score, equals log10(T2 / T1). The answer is -0.003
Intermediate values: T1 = 162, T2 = 161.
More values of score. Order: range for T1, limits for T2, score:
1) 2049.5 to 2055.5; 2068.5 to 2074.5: -0.010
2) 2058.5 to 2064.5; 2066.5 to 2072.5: -0.011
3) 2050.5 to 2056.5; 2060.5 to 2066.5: -0.002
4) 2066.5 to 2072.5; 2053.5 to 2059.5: 0.010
